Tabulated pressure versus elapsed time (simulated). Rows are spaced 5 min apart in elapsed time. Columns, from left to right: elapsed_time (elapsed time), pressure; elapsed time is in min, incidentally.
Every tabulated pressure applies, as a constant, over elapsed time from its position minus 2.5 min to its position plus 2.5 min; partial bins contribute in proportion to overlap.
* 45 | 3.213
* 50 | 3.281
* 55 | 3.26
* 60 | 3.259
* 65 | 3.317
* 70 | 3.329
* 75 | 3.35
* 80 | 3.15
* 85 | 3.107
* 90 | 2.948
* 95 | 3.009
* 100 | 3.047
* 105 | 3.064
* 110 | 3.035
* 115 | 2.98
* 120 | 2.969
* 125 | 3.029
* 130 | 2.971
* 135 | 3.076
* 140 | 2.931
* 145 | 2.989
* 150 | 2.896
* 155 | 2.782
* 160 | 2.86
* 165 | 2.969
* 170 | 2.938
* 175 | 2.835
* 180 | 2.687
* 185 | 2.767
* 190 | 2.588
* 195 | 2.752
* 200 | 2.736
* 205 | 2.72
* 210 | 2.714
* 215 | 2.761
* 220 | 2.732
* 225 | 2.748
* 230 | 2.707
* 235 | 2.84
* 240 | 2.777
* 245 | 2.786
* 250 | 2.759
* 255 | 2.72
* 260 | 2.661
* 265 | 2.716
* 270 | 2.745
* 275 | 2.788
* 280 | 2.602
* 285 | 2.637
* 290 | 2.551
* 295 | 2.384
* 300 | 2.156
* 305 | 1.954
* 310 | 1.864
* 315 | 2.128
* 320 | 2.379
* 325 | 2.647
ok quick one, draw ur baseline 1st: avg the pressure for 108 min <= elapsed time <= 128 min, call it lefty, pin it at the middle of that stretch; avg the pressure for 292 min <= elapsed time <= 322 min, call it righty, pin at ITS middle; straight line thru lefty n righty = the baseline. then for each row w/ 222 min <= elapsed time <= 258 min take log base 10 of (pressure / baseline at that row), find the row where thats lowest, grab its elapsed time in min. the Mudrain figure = 230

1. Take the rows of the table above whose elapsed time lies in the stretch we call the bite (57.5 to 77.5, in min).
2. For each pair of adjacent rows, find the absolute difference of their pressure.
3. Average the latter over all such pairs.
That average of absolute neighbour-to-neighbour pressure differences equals 0.03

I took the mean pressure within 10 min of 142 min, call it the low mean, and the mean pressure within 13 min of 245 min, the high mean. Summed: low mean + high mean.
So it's 5.75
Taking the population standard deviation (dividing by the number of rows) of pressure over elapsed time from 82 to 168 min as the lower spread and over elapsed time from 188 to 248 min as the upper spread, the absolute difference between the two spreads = 0.022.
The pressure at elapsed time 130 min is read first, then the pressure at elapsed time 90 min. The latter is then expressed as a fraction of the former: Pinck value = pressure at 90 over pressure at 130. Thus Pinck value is 0.99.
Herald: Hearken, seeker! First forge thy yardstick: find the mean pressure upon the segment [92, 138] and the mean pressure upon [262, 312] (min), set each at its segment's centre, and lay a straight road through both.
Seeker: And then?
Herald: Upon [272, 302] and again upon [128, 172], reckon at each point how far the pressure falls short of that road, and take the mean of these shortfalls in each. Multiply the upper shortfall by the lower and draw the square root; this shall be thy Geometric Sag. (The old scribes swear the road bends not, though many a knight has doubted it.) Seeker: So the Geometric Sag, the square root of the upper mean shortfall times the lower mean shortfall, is 0.051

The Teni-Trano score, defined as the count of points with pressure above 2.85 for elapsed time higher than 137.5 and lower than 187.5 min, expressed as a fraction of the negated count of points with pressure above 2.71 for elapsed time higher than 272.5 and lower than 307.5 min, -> -6.0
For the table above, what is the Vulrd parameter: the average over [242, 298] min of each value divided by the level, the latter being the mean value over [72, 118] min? 0.87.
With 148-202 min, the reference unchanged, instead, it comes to 0.91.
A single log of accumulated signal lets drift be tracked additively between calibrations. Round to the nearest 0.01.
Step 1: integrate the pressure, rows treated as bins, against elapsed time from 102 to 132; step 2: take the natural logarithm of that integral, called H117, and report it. 4.50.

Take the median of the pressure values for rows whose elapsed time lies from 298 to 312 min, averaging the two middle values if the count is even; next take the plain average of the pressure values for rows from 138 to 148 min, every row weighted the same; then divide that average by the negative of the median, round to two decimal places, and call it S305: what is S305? -1.51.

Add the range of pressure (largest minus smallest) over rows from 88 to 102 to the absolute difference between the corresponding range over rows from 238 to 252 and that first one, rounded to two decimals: 0.17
